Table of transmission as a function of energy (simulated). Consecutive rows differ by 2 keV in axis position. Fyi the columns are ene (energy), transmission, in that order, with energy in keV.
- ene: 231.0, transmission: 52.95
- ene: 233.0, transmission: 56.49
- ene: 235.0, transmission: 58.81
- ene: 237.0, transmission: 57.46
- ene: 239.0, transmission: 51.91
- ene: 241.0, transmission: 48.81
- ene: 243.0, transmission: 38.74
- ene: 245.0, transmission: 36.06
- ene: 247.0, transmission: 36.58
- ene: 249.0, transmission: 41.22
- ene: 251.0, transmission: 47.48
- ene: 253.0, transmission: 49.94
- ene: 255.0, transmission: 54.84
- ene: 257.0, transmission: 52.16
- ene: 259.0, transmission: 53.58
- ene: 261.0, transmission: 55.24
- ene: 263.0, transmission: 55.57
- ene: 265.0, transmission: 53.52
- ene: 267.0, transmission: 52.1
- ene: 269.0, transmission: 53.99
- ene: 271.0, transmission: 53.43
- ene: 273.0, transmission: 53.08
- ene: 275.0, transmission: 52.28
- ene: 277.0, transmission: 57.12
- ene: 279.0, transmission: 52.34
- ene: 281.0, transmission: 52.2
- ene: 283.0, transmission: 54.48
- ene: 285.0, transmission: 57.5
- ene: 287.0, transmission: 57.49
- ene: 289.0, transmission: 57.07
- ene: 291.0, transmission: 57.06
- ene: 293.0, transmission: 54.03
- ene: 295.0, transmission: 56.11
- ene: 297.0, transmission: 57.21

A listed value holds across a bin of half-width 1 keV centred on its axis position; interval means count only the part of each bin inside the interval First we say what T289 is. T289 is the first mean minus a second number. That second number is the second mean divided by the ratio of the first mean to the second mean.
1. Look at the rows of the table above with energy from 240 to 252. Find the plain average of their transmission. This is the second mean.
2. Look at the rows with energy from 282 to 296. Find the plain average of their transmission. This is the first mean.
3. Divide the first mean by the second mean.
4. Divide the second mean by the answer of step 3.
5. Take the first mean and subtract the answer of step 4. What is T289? 26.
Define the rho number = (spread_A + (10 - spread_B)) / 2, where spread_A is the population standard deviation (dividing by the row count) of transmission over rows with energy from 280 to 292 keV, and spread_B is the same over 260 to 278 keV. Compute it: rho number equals 5.2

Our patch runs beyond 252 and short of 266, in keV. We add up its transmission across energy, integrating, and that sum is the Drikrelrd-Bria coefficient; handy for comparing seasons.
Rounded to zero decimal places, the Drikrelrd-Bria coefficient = 750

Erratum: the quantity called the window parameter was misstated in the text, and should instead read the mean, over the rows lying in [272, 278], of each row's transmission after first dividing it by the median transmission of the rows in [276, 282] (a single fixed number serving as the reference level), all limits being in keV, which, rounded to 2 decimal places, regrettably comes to 1.03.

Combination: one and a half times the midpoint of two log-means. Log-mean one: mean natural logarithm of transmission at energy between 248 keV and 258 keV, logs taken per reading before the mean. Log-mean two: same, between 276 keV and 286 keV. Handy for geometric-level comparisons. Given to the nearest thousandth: 5.918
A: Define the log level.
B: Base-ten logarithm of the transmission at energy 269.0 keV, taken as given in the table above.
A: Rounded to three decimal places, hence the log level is 1.732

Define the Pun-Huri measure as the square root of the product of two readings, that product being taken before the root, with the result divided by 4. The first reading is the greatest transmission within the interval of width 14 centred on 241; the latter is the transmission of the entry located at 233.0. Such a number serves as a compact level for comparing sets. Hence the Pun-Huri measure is 14.4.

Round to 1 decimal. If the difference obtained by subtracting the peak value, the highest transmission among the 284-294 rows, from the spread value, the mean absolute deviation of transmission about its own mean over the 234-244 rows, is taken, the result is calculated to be -51.6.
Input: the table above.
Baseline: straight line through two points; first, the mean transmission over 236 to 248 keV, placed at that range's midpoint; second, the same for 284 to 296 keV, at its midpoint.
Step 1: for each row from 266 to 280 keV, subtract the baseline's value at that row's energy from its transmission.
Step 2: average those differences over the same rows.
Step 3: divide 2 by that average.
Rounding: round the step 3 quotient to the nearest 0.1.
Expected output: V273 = 1.9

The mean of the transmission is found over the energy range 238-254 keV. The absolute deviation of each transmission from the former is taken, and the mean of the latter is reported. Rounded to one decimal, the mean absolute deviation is 5.7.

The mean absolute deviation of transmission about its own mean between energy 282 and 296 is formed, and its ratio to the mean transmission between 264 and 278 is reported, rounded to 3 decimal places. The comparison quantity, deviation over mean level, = 0.022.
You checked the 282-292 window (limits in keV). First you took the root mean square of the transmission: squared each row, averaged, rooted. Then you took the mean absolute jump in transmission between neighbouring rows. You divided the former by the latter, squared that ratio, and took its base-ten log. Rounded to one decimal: 3.6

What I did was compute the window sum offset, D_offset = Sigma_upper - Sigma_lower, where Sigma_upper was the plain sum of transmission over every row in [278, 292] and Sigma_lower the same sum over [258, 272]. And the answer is 10.7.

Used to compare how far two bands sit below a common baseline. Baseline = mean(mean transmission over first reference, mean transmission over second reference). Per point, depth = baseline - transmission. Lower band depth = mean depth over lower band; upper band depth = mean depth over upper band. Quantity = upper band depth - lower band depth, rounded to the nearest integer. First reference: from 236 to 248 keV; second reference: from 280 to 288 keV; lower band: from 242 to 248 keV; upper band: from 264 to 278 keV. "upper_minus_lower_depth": -17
